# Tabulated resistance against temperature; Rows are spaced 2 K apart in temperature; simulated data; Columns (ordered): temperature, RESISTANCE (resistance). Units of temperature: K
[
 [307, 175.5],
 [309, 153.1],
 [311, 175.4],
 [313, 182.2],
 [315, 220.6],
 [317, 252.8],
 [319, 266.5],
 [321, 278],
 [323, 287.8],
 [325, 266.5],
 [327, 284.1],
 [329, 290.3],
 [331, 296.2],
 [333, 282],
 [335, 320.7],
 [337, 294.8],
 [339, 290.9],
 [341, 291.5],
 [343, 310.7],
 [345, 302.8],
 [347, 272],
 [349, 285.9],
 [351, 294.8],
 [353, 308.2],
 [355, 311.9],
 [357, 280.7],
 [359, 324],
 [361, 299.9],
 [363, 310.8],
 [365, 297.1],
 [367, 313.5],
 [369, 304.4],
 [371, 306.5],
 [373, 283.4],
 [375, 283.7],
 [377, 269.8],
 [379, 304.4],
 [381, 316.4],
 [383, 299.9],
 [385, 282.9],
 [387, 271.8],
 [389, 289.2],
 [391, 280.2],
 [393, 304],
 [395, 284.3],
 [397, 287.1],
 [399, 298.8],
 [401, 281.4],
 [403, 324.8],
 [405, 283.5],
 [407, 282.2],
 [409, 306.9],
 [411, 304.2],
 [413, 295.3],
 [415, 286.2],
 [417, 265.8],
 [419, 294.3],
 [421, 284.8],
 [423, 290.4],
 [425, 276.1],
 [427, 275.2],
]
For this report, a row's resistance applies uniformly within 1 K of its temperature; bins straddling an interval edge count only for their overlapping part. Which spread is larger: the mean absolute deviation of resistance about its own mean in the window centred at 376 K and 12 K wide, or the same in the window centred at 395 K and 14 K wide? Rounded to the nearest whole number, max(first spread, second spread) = 15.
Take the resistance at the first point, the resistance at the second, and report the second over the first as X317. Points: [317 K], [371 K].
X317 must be 1.2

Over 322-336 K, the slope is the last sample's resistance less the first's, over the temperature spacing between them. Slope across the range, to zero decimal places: 3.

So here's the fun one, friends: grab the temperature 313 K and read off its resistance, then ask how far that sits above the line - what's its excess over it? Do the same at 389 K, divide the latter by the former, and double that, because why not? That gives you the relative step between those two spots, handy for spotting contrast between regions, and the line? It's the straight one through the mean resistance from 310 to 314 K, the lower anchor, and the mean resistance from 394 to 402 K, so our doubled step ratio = 12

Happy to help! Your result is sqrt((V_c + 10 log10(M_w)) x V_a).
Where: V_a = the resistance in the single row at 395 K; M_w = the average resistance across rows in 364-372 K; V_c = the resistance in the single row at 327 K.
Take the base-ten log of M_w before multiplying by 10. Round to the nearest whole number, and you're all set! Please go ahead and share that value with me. 296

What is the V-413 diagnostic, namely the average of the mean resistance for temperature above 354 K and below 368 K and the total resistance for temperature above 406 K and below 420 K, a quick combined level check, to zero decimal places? 1170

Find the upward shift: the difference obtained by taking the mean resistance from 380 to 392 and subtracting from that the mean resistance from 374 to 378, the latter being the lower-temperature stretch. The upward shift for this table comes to 13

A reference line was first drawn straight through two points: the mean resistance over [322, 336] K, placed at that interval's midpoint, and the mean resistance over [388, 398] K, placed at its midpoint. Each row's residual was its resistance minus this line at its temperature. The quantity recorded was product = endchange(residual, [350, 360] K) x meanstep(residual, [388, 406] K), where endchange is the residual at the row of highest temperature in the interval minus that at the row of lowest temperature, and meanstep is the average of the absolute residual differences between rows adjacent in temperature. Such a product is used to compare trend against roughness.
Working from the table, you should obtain 619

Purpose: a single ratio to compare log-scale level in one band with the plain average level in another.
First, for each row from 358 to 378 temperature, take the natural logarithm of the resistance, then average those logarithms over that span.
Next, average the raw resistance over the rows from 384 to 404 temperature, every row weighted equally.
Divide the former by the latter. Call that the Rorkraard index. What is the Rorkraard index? 0.0196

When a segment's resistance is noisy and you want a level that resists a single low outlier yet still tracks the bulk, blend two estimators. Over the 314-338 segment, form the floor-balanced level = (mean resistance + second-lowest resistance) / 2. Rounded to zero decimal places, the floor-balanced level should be 266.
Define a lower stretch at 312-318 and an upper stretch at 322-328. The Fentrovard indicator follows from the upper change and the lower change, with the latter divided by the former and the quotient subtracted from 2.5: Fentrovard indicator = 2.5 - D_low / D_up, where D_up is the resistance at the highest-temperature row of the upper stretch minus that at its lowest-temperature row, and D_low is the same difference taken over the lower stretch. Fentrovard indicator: 22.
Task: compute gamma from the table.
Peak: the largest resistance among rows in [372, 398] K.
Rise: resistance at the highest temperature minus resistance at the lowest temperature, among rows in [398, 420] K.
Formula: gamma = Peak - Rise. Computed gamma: 321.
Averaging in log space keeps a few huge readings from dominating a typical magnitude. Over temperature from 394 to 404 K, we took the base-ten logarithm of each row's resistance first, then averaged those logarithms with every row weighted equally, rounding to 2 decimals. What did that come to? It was 2.47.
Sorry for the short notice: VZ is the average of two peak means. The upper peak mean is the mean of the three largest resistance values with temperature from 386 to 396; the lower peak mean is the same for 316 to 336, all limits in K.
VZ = 297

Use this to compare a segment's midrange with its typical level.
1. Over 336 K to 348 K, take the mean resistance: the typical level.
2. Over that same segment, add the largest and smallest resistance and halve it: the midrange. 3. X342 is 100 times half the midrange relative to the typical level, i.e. 49.6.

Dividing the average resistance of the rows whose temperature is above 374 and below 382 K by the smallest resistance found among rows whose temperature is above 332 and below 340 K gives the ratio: 1.04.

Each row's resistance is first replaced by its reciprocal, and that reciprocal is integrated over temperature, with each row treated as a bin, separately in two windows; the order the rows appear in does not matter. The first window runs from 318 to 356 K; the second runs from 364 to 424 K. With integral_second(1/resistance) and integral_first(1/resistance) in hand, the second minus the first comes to 0.075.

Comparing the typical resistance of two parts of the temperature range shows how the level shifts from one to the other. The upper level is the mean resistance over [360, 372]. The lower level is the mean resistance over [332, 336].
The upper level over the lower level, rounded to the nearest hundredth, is 1.01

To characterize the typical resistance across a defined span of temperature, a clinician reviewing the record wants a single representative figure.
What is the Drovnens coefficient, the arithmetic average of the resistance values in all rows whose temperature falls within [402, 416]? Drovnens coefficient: 298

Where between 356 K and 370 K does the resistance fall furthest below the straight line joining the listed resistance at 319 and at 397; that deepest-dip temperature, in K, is 357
